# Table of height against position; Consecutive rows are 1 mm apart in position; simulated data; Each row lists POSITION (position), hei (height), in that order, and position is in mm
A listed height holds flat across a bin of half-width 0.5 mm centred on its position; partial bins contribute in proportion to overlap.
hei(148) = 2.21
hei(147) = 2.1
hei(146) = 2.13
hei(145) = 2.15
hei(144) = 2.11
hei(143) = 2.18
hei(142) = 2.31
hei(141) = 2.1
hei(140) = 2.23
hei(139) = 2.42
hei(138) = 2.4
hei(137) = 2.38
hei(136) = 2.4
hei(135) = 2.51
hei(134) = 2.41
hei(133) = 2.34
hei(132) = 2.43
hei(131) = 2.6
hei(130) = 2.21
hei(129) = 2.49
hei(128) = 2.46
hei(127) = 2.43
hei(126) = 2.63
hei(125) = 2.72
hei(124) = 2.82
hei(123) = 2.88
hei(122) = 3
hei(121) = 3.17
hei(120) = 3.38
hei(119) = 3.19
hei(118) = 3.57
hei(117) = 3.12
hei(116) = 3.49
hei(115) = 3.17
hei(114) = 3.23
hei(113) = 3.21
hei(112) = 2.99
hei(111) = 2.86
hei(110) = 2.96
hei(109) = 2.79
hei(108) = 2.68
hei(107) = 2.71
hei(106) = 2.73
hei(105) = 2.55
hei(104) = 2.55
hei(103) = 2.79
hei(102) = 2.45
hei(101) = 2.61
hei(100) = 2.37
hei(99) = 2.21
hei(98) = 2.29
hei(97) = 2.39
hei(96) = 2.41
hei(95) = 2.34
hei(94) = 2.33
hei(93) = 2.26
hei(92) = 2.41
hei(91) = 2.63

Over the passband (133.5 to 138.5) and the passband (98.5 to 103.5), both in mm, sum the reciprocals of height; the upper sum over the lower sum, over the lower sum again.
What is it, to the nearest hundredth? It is 0.50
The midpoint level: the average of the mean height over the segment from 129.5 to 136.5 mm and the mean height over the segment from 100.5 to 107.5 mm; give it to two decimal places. 2.52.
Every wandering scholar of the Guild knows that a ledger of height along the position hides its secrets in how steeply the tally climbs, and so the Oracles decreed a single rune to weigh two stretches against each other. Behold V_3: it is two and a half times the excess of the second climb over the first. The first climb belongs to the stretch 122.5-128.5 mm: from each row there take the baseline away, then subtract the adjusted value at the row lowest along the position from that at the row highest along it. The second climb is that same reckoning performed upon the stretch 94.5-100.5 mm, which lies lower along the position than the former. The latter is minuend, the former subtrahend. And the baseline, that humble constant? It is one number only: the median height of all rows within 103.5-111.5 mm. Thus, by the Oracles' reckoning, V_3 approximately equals 1.1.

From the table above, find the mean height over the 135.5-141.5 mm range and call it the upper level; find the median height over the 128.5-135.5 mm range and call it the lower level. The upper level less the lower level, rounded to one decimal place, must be -0.1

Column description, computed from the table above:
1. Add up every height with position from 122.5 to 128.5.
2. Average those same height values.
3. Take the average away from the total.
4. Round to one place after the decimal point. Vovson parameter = 13.3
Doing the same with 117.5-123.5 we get 16.0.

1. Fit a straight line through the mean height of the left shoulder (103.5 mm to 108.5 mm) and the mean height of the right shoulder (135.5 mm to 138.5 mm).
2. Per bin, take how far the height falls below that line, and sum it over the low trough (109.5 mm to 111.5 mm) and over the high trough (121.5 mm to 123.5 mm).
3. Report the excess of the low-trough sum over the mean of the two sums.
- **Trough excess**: 0.13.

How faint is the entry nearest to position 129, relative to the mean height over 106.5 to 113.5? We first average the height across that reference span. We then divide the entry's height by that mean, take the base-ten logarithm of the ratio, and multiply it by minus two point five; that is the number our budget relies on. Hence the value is 0.16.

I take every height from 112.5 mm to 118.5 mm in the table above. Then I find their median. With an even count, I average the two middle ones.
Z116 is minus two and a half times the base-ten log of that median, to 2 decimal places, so -1.27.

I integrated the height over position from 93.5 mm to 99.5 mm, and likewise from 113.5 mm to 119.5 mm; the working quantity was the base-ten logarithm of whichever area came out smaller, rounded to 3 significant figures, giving 1.15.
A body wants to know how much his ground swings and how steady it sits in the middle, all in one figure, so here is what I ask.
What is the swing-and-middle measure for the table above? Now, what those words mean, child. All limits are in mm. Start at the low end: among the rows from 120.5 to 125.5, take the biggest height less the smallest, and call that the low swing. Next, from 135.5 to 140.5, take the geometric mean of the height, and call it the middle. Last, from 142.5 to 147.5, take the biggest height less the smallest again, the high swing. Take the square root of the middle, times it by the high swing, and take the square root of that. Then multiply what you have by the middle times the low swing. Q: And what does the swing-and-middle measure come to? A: 0.37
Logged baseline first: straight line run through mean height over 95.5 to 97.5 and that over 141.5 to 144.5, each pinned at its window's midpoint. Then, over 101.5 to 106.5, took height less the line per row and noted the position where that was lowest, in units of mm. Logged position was 102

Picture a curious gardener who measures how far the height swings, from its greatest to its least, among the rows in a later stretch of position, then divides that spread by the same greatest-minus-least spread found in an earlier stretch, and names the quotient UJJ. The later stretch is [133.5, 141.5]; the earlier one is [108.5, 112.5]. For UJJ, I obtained 2.05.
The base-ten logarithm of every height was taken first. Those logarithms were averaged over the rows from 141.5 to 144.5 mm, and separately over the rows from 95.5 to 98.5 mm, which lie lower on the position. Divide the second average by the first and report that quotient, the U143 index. 1.09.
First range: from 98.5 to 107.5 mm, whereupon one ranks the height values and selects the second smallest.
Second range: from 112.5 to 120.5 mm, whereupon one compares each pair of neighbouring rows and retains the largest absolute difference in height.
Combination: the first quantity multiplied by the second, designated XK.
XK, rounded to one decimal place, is 1.1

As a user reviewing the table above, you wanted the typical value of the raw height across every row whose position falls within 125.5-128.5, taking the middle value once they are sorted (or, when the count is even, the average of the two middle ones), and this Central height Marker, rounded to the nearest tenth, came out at 2.5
